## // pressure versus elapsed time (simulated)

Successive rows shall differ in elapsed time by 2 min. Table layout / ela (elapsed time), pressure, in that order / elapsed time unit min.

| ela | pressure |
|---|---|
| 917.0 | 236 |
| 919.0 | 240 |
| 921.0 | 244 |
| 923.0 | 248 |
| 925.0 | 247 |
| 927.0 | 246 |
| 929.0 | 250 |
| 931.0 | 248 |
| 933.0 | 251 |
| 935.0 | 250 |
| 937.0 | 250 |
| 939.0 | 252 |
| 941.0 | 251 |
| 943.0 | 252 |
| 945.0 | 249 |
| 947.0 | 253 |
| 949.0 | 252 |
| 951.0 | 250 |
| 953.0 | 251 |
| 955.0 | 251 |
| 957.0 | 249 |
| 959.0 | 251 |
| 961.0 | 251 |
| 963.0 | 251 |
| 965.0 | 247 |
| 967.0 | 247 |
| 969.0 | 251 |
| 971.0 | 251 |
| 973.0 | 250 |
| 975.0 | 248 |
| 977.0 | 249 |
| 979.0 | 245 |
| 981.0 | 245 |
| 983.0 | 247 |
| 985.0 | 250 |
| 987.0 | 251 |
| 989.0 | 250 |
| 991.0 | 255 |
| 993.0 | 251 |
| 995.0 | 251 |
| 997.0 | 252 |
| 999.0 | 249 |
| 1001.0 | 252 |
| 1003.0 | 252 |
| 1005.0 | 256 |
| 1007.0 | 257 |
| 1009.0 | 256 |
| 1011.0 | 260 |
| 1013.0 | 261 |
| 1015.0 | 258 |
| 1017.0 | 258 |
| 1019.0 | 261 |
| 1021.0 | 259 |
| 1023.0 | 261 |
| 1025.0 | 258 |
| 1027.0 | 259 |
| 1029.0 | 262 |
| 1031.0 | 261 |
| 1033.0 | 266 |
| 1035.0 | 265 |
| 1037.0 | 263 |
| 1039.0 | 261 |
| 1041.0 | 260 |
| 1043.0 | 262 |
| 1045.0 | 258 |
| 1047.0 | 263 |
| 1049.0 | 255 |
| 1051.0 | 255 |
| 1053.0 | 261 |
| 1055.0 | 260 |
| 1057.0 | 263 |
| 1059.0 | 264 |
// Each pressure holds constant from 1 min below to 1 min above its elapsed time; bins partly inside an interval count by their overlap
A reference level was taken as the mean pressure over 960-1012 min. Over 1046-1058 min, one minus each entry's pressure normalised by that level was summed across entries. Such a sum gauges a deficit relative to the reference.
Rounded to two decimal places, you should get -0.21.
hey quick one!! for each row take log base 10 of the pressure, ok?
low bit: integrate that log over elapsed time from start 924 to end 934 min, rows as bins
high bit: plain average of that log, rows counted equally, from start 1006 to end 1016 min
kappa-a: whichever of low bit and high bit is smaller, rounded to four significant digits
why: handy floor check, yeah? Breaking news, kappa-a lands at 2.412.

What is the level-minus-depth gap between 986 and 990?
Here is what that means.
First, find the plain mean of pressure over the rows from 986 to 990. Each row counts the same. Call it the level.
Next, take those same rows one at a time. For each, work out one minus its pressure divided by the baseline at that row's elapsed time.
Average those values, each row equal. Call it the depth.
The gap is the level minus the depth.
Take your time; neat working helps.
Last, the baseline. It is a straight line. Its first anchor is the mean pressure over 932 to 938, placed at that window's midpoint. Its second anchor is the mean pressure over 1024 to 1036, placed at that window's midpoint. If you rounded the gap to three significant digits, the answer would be 250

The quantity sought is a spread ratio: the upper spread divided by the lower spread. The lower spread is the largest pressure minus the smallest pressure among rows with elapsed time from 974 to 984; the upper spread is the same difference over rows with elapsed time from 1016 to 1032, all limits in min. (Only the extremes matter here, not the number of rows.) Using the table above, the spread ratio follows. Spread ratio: 1.00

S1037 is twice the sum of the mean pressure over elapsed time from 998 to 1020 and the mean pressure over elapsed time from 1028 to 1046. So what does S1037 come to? 1037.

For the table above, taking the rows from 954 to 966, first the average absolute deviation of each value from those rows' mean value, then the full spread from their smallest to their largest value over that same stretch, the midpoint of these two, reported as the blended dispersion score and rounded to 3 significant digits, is 2.67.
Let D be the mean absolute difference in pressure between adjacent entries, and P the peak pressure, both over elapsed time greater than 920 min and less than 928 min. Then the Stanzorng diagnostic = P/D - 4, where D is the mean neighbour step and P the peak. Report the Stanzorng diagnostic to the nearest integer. 120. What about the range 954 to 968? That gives 184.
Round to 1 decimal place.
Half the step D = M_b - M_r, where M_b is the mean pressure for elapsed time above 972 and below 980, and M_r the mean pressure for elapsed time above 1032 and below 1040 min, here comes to -7.9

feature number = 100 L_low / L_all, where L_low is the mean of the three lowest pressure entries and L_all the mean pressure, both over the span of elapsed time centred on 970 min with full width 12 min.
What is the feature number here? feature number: 99.3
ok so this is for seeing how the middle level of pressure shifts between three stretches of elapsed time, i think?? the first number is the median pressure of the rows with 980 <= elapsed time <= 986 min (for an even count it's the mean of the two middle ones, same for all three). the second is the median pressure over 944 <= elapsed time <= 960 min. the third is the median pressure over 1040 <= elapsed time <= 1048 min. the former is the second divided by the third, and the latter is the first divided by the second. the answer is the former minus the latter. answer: -0.022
